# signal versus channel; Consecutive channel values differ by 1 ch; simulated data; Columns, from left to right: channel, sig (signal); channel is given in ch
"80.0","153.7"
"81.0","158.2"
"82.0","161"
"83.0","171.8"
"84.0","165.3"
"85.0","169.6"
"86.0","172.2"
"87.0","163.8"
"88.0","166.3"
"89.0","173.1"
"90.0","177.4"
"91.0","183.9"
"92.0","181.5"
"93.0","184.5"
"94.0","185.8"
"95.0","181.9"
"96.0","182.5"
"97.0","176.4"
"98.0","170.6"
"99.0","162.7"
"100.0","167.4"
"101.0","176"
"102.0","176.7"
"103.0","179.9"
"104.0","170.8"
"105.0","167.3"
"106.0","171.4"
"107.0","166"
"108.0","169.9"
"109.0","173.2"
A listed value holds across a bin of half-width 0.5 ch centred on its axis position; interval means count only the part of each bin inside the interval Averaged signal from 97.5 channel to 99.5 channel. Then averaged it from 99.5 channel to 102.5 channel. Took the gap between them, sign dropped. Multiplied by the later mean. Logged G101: 1164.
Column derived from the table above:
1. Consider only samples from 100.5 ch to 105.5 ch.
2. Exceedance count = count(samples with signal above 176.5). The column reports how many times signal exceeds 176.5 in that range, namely 2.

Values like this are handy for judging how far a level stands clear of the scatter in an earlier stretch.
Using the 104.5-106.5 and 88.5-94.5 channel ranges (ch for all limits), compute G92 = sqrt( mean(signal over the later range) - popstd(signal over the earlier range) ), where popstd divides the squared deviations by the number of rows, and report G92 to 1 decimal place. 12.8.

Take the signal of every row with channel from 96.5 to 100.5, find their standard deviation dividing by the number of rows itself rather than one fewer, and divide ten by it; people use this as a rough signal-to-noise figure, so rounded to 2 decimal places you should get 2.01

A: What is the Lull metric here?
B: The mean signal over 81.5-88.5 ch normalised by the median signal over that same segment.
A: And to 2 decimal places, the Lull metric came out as 1.01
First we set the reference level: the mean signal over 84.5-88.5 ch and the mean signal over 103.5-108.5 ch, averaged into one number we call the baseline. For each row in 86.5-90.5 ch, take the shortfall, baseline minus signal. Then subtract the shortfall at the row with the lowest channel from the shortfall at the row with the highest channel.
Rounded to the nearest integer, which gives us -14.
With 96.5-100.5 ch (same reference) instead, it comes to 9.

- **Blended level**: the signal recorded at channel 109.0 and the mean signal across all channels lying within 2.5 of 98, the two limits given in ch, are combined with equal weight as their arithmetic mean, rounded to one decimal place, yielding 172.6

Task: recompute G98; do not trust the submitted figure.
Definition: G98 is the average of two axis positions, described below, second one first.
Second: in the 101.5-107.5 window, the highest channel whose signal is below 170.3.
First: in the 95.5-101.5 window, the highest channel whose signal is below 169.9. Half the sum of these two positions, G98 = 103.5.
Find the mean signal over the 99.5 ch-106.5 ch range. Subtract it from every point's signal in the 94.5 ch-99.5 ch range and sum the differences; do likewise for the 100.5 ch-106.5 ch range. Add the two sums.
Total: 16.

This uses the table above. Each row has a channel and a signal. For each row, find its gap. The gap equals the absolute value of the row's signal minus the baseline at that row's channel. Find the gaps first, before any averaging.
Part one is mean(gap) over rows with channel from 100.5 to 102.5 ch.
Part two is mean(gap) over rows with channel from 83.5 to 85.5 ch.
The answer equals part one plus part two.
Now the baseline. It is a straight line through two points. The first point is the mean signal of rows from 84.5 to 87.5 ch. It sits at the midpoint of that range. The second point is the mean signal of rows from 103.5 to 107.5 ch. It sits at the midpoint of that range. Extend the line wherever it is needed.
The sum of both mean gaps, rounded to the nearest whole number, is 10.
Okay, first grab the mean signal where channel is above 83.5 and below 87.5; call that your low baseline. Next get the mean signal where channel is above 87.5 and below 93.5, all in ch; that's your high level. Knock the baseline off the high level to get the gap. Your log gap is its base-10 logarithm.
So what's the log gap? 1.0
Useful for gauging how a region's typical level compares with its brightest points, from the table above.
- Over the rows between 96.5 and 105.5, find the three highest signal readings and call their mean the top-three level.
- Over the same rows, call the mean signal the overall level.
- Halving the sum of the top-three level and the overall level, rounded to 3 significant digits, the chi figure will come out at 175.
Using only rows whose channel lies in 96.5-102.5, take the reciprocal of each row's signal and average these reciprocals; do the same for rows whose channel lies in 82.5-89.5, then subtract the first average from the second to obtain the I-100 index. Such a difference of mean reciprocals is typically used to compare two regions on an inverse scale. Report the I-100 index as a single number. 0.0001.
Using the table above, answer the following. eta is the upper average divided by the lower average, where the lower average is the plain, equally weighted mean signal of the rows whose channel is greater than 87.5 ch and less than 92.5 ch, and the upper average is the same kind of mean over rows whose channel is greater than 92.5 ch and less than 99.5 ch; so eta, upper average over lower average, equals 1.01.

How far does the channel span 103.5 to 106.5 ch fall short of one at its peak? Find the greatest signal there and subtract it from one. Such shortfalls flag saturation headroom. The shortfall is -170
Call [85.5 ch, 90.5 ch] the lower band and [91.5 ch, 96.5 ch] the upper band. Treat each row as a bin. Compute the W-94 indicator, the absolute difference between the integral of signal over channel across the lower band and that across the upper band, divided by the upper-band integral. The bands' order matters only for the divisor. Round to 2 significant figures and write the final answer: 0.069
